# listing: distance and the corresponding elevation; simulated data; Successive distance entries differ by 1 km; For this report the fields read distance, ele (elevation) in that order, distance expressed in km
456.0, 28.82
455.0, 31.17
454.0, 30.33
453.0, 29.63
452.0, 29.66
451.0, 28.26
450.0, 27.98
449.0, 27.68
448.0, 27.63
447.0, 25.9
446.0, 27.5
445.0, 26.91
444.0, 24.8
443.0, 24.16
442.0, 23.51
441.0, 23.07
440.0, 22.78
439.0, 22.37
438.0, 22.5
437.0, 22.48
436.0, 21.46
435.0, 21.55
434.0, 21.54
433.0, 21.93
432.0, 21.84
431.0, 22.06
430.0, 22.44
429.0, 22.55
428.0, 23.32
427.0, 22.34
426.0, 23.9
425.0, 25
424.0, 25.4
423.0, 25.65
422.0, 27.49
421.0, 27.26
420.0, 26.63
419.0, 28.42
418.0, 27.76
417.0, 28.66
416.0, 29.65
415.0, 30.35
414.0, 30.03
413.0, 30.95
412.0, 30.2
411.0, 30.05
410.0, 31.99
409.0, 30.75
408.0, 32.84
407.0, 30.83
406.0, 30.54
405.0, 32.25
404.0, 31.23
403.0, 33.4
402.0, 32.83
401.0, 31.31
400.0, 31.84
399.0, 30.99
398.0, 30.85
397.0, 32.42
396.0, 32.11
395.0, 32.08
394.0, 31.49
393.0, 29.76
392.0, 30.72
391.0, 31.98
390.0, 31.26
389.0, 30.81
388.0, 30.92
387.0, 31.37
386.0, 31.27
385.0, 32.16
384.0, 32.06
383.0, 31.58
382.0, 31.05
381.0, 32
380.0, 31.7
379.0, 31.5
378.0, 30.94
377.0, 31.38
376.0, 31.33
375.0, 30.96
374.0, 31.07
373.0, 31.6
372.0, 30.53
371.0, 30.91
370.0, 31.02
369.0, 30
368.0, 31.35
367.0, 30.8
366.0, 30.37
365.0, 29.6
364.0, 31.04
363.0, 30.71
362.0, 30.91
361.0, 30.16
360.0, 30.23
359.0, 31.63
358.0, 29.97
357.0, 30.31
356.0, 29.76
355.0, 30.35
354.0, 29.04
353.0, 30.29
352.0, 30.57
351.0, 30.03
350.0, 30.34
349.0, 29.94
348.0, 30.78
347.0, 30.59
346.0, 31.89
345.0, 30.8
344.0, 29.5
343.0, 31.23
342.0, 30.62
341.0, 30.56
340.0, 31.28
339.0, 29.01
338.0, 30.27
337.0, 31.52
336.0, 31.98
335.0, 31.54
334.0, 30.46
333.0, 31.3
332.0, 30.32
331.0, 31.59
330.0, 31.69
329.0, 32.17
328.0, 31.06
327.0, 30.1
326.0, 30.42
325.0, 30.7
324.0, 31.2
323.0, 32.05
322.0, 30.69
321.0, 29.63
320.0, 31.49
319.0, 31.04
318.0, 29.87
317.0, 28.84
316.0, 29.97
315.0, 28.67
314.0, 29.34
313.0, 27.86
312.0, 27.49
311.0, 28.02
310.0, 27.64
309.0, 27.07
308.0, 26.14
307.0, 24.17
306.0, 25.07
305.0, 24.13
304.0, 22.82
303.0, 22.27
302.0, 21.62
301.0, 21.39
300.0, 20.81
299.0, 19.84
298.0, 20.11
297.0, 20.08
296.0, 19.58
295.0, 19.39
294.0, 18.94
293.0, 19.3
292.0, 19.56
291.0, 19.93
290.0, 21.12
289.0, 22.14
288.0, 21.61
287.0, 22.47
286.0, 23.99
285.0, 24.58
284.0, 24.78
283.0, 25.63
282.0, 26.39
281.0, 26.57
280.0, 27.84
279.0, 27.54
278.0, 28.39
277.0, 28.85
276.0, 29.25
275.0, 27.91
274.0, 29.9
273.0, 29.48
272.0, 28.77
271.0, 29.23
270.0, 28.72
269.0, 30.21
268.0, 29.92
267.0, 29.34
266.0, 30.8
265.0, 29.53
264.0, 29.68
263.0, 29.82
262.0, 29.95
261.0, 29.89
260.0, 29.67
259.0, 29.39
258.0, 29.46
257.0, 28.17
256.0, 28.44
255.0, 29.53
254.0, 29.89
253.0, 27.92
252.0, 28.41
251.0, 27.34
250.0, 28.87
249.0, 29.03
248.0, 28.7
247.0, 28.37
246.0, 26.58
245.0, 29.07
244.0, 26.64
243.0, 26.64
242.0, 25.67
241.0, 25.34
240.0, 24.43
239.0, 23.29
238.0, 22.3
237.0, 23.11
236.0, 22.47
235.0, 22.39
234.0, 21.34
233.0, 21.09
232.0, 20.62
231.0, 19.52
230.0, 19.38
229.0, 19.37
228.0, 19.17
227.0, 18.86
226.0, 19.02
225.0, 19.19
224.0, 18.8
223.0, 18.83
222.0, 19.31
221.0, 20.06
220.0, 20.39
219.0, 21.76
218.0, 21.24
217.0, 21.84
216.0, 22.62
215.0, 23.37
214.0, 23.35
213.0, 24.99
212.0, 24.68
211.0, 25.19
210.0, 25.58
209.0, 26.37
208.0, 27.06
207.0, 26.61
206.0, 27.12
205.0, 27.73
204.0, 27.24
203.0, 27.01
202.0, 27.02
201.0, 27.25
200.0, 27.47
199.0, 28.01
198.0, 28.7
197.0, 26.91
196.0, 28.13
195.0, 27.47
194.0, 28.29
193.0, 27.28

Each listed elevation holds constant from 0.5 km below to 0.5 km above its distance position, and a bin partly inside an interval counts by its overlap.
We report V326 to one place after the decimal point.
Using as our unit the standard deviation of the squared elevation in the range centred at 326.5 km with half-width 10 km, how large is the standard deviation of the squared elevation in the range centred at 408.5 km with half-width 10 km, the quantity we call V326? 1.6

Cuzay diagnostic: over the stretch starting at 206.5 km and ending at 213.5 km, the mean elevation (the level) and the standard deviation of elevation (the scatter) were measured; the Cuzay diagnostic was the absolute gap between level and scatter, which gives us 24.9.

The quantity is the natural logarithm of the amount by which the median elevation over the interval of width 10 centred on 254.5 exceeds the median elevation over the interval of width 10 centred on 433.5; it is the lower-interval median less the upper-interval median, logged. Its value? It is 1.9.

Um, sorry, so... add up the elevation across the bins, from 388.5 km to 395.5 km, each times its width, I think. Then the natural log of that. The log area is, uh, 5.38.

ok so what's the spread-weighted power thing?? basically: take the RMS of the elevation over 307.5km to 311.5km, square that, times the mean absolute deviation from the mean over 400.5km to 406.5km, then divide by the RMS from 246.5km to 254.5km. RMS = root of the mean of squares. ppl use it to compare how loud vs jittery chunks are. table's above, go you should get 23.3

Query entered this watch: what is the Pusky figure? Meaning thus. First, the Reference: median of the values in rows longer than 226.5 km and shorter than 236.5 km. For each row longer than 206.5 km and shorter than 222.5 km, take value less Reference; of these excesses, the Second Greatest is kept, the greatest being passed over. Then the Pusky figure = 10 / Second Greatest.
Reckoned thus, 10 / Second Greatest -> 1.5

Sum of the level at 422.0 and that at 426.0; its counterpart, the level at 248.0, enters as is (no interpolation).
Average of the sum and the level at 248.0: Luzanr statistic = 40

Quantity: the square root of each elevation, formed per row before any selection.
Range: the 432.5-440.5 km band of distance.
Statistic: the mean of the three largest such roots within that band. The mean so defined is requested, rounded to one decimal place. 4.8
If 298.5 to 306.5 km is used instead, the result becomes 4.9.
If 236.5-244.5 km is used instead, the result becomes 5.1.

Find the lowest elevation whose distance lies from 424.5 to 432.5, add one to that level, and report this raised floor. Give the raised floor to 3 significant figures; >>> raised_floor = 22.8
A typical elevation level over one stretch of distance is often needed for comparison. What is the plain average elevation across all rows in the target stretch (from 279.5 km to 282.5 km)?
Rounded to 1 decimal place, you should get 26.9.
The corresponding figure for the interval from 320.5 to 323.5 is 30.8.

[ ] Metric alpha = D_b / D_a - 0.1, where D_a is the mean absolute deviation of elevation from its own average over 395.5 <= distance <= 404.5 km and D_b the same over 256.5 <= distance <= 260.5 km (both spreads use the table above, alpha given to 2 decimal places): 0.60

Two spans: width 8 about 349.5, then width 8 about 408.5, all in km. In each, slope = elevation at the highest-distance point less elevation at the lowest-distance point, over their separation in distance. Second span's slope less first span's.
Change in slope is -0.06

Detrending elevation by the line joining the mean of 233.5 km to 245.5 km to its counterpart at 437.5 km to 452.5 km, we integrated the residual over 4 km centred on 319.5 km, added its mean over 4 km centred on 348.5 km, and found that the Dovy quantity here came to 28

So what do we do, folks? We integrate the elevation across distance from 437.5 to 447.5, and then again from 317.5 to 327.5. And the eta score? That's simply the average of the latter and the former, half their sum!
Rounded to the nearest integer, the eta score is 275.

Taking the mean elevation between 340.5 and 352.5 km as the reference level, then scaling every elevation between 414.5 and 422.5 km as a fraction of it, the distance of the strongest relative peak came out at 415.0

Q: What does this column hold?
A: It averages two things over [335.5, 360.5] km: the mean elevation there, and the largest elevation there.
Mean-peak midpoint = 31.2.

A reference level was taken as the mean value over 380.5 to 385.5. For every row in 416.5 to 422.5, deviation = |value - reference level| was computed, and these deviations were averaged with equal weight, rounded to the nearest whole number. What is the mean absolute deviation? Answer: 4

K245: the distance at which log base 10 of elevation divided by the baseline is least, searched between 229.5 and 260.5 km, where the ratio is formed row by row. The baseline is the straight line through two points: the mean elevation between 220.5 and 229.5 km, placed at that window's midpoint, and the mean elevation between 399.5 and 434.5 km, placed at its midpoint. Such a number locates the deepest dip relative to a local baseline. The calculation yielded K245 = 230.0 km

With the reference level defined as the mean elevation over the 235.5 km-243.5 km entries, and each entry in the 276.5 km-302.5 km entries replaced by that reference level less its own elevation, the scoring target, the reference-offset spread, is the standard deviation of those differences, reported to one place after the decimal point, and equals 3.2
